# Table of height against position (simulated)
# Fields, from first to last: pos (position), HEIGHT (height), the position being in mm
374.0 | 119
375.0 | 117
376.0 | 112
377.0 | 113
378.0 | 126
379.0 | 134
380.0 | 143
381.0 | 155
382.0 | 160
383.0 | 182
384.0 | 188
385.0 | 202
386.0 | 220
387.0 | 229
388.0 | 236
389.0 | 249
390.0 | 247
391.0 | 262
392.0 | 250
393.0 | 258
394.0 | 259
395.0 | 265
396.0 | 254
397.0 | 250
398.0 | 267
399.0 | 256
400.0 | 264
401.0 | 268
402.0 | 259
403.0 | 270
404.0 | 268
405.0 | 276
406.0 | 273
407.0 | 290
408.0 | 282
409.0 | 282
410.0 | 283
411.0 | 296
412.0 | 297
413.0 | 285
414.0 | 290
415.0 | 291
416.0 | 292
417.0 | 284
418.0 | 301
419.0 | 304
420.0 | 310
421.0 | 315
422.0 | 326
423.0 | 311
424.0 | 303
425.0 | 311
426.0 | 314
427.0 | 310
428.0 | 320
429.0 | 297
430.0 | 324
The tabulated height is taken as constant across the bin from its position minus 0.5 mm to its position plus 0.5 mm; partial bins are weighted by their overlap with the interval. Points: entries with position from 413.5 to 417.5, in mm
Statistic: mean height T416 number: 289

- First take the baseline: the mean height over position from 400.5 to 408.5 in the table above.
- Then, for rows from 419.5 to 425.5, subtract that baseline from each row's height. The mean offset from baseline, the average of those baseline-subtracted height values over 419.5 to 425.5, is 39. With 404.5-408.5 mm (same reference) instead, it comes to 7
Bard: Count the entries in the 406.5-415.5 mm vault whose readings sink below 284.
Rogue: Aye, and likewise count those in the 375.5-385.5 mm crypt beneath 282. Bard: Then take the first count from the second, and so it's 7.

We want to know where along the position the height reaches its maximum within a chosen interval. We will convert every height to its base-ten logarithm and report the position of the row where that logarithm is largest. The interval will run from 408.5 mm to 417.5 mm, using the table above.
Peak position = 412.0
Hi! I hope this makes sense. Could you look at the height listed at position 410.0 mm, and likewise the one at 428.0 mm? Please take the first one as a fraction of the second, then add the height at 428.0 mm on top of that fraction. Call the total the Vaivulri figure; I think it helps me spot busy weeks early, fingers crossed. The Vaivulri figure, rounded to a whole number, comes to 321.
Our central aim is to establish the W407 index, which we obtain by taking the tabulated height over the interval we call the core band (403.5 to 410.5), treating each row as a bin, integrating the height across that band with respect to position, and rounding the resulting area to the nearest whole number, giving 1954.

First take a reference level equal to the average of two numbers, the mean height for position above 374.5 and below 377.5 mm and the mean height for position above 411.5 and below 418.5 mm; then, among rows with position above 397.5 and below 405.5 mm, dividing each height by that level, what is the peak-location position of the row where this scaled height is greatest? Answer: 405.0 mm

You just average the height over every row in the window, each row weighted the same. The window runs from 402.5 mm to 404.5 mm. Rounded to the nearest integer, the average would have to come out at 269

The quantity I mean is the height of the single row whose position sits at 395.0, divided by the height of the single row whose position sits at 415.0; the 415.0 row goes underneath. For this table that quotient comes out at 0.91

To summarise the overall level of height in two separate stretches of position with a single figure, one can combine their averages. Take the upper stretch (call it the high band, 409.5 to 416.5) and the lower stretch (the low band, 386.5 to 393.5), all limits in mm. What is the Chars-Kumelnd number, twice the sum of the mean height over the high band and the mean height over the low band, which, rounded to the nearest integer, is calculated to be 1076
